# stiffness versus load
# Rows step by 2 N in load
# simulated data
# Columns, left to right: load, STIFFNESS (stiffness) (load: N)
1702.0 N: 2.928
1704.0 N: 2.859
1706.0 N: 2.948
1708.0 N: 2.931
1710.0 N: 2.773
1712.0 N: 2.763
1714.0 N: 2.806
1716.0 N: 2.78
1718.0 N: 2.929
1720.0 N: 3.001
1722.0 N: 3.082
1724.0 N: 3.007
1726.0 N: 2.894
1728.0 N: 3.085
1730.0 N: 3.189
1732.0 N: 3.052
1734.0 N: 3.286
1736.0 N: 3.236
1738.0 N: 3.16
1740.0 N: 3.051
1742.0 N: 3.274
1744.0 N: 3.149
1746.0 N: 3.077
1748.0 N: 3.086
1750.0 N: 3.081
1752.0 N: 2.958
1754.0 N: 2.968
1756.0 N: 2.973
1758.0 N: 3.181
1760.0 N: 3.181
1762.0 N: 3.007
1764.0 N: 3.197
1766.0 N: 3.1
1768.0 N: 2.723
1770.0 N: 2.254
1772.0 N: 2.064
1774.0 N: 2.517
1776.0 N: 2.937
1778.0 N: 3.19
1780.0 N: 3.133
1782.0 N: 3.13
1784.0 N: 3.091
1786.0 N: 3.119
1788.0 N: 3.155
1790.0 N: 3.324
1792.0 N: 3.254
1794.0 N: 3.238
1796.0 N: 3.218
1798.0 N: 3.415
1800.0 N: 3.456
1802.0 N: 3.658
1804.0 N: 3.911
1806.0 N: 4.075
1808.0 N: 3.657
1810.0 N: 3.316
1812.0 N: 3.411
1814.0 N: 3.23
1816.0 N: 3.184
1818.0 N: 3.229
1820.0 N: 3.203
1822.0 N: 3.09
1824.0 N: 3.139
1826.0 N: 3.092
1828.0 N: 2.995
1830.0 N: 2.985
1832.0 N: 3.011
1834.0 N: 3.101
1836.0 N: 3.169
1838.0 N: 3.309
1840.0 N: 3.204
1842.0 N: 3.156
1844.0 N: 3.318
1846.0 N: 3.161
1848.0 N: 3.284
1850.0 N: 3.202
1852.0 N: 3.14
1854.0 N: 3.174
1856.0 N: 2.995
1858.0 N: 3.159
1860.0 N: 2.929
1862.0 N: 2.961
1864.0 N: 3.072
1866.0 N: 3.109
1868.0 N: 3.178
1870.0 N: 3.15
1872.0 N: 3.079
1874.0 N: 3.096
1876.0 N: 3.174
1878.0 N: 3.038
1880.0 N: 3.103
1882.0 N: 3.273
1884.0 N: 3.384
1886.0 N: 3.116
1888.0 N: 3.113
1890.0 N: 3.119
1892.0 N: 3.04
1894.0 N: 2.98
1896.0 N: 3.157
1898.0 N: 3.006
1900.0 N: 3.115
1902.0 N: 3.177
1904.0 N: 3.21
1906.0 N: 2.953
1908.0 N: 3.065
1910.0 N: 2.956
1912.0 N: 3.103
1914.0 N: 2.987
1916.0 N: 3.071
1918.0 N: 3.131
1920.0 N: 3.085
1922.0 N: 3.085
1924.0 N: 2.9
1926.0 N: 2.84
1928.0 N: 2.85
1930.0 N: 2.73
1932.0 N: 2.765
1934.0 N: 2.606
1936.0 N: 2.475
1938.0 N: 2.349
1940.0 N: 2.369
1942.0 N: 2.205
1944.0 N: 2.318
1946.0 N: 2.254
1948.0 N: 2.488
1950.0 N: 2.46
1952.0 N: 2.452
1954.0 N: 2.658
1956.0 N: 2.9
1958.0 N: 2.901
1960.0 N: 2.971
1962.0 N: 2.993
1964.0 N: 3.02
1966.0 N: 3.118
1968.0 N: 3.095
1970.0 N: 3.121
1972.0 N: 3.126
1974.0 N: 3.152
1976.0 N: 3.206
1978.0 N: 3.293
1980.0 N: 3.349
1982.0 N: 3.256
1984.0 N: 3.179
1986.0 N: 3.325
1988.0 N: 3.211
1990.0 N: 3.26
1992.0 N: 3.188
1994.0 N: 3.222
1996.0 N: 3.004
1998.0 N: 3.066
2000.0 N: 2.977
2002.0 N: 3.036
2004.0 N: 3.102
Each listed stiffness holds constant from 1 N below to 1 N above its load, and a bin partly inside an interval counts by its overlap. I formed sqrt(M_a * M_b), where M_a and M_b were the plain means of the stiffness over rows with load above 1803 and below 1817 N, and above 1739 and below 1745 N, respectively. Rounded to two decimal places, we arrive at 3.34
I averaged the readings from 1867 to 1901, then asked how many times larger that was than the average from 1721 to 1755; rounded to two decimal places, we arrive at 1.01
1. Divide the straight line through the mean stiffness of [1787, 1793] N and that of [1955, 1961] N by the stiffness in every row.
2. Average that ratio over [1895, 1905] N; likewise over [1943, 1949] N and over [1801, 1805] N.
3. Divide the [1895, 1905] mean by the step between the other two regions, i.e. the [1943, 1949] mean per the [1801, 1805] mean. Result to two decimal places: 0.66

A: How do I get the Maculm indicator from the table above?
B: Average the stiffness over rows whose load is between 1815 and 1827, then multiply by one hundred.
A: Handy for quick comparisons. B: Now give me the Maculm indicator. 316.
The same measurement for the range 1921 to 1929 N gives 292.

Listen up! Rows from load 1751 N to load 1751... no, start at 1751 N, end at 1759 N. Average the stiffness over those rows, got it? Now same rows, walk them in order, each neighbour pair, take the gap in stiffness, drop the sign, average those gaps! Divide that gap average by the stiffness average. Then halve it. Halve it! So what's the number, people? 0.0123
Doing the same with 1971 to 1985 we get 0.0102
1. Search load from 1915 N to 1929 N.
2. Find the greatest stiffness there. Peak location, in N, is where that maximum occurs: 1918.0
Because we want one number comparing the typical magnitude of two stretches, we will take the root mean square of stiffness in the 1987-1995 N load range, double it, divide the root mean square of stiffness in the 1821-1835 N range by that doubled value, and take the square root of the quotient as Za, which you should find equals 0.689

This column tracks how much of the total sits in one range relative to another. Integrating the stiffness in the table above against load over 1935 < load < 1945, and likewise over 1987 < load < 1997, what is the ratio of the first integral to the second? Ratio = 0.74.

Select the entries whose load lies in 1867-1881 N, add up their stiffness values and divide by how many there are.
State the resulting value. 3.12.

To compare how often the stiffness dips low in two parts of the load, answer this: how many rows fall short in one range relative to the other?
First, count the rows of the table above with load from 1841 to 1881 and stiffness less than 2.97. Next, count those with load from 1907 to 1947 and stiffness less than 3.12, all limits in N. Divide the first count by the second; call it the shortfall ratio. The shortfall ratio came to 0.11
